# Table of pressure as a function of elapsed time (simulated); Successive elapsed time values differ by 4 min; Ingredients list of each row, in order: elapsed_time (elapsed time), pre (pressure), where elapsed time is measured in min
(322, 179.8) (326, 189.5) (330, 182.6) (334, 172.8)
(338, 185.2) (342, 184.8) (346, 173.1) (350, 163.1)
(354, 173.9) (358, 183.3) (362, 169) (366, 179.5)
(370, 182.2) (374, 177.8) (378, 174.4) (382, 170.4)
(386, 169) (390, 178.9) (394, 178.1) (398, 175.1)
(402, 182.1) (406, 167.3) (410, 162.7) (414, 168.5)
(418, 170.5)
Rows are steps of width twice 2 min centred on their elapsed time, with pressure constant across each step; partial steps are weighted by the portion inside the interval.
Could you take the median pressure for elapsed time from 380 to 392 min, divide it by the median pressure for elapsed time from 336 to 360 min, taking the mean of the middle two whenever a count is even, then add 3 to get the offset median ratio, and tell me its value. 3.95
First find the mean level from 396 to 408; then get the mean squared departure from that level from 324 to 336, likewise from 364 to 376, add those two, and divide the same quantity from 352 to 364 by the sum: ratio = 0.29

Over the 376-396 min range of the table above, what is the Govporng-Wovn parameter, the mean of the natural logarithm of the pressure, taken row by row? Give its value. 5.16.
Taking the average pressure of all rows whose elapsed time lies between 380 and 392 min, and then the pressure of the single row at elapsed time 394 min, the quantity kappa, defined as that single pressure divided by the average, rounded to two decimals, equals 1.03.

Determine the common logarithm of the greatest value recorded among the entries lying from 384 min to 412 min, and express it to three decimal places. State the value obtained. 2.260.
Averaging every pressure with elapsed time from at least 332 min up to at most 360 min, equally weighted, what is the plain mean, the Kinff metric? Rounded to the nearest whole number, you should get 177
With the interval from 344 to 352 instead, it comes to 168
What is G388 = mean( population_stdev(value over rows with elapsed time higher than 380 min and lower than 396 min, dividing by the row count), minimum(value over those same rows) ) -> 87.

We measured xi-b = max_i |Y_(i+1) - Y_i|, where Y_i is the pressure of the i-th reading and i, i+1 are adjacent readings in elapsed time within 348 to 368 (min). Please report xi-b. 14.3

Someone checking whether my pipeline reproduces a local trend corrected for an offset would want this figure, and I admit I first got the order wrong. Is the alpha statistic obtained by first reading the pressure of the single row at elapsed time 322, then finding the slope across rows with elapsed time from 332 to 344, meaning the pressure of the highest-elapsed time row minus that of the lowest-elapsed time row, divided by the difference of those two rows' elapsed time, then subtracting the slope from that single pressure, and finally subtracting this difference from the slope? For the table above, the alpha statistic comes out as -177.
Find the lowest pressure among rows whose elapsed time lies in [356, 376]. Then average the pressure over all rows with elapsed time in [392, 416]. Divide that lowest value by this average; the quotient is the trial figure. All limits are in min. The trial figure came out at 0.98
